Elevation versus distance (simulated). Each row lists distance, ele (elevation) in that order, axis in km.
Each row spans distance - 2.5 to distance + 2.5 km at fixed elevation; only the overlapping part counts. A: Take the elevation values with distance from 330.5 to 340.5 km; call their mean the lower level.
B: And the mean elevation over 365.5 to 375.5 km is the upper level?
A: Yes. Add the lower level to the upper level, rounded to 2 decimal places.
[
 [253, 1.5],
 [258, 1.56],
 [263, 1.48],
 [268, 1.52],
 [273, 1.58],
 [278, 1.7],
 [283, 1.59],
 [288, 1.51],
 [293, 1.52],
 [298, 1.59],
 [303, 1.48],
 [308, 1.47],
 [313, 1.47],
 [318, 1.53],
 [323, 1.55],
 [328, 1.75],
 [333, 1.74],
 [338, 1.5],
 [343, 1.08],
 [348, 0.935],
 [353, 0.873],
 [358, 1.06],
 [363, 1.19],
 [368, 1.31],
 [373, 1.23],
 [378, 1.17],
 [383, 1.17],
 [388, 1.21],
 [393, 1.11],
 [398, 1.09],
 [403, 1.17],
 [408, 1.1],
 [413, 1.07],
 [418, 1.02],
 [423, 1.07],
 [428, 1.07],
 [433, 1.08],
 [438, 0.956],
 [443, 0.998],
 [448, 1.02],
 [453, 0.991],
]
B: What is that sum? 2.89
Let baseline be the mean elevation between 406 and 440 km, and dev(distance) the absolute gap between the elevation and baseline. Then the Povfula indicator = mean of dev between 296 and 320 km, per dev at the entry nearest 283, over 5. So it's 0.17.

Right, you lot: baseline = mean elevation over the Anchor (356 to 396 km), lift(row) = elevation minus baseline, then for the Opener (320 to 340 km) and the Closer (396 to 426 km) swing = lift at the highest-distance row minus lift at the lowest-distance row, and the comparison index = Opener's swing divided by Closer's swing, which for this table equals 2.5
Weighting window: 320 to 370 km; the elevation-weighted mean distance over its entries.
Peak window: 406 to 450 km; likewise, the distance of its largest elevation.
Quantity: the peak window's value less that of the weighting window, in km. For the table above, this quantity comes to 64.7 km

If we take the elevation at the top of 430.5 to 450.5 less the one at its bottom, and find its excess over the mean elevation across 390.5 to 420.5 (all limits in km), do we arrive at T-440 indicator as -1.15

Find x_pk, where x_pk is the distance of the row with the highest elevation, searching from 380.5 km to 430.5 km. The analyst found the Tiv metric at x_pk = 388 km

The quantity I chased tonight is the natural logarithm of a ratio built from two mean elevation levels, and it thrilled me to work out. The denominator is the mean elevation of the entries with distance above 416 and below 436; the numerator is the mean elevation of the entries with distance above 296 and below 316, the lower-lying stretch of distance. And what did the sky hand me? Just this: 0.35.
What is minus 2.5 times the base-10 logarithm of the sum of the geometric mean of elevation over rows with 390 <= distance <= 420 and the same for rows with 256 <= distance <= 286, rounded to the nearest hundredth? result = -1.06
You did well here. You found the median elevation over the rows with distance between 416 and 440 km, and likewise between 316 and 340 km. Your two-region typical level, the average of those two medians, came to 1.31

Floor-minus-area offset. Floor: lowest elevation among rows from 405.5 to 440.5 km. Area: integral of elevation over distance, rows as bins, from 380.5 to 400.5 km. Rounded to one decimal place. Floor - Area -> -21.9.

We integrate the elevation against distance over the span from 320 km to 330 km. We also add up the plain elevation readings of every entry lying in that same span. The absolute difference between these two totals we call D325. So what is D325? 13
